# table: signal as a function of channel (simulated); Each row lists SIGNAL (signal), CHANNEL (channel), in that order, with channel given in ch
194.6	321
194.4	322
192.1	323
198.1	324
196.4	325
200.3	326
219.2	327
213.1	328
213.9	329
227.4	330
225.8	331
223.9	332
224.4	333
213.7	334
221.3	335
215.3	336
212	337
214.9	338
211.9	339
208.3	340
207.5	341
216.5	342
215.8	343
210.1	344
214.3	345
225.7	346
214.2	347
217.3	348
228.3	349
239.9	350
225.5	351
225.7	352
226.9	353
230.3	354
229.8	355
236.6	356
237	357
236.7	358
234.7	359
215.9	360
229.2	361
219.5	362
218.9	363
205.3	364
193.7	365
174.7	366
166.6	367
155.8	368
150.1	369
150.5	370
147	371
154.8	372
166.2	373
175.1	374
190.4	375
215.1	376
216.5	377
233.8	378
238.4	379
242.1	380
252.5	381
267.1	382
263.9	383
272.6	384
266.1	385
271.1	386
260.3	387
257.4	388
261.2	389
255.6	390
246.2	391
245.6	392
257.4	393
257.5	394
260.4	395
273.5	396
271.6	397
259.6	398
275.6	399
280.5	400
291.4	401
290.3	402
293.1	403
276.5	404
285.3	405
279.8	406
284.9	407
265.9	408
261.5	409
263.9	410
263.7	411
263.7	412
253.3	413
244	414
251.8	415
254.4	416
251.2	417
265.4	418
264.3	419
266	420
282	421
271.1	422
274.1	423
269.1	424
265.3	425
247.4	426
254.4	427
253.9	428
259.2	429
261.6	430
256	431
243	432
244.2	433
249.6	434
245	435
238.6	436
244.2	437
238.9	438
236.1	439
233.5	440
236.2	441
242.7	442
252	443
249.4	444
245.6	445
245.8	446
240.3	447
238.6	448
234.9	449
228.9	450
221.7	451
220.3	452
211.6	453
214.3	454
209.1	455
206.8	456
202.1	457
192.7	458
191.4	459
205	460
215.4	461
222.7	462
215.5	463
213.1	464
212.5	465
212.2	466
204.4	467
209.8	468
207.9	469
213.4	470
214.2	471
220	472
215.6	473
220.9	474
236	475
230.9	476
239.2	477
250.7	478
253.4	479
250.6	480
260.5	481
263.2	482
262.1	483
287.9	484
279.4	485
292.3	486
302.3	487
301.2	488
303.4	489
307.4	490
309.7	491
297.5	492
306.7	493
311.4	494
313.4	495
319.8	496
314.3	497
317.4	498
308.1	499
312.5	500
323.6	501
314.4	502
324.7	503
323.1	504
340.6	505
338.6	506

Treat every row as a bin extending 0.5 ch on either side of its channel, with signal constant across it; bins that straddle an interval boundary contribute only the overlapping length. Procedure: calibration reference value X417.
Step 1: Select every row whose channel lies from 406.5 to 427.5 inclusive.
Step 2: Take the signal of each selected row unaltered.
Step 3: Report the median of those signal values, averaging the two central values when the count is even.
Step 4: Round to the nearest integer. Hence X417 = 264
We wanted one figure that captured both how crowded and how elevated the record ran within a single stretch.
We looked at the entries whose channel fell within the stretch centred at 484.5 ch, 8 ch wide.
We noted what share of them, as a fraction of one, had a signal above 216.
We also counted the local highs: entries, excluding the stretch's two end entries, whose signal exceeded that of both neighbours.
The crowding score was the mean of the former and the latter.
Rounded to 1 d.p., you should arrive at 2.0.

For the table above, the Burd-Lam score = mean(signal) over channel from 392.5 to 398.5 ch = 263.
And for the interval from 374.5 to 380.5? 223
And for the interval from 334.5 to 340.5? 214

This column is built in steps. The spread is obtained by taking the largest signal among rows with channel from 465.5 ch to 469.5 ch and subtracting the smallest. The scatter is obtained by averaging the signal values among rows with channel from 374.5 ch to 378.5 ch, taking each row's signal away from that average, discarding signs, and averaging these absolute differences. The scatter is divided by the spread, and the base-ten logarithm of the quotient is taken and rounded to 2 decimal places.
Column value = 0.18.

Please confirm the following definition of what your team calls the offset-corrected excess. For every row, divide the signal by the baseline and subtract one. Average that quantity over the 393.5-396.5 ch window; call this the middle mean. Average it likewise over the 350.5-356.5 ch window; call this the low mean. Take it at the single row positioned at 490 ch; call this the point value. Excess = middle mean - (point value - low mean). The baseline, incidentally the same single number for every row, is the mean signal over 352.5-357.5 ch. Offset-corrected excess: -0.20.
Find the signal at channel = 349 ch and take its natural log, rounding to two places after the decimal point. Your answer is 5.43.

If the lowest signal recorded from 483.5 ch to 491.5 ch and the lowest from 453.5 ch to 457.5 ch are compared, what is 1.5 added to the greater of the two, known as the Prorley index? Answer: 281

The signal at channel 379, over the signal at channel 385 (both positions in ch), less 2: -1.10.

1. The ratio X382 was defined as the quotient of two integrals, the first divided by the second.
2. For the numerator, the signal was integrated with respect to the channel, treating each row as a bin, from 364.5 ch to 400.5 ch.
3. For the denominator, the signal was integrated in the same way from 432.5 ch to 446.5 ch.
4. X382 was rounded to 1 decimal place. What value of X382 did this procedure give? 2.4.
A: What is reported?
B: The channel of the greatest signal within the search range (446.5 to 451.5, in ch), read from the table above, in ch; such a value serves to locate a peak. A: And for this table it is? 447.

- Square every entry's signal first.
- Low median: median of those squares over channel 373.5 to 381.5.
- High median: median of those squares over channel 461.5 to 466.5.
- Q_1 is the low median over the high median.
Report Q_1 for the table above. 1.12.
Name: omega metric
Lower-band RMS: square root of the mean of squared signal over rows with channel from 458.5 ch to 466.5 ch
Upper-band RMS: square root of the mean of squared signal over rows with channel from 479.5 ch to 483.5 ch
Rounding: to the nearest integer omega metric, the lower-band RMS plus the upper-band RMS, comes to 470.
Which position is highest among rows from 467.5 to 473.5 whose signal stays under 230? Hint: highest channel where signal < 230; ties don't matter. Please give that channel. 473 ch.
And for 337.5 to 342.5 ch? 342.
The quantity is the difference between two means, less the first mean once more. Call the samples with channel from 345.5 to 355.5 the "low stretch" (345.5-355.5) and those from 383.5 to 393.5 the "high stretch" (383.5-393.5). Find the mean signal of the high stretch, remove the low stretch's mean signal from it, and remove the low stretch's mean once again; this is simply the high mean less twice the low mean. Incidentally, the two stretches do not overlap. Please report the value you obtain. -193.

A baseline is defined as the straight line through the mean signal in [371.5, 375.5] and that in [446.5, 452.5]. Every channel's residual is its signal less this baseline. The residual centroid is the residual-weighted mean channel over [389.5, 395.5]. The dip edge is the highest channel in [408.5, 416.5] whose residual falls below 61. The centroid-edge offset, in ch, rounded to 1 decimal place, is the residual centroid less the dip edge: -23.4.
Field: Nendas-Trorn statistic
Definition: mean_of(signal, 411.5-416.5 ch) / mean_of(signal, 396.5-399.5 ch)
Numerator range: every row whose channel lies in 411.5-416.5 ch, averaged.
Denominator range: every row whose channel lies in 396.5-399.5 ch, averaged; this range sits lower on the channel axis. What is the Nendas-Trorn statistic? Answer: 0.94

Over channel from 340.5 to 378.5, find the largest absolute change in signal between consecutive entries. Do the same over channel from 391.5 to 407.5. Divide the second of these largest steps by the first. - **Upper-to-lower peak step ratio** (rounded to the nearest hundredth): 0.67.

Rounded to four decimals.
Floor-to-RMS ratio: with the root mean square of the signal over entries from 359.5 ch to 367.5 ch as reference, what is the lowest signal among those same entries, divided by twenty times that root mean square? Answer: 0.0408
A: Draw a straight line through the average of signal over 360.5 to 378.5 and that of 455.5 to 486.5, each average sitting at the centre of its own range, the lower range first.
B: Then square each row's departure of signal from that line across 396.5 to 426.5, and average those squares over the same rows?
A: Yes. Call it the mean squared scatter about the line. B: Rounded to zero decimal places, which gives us 4394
